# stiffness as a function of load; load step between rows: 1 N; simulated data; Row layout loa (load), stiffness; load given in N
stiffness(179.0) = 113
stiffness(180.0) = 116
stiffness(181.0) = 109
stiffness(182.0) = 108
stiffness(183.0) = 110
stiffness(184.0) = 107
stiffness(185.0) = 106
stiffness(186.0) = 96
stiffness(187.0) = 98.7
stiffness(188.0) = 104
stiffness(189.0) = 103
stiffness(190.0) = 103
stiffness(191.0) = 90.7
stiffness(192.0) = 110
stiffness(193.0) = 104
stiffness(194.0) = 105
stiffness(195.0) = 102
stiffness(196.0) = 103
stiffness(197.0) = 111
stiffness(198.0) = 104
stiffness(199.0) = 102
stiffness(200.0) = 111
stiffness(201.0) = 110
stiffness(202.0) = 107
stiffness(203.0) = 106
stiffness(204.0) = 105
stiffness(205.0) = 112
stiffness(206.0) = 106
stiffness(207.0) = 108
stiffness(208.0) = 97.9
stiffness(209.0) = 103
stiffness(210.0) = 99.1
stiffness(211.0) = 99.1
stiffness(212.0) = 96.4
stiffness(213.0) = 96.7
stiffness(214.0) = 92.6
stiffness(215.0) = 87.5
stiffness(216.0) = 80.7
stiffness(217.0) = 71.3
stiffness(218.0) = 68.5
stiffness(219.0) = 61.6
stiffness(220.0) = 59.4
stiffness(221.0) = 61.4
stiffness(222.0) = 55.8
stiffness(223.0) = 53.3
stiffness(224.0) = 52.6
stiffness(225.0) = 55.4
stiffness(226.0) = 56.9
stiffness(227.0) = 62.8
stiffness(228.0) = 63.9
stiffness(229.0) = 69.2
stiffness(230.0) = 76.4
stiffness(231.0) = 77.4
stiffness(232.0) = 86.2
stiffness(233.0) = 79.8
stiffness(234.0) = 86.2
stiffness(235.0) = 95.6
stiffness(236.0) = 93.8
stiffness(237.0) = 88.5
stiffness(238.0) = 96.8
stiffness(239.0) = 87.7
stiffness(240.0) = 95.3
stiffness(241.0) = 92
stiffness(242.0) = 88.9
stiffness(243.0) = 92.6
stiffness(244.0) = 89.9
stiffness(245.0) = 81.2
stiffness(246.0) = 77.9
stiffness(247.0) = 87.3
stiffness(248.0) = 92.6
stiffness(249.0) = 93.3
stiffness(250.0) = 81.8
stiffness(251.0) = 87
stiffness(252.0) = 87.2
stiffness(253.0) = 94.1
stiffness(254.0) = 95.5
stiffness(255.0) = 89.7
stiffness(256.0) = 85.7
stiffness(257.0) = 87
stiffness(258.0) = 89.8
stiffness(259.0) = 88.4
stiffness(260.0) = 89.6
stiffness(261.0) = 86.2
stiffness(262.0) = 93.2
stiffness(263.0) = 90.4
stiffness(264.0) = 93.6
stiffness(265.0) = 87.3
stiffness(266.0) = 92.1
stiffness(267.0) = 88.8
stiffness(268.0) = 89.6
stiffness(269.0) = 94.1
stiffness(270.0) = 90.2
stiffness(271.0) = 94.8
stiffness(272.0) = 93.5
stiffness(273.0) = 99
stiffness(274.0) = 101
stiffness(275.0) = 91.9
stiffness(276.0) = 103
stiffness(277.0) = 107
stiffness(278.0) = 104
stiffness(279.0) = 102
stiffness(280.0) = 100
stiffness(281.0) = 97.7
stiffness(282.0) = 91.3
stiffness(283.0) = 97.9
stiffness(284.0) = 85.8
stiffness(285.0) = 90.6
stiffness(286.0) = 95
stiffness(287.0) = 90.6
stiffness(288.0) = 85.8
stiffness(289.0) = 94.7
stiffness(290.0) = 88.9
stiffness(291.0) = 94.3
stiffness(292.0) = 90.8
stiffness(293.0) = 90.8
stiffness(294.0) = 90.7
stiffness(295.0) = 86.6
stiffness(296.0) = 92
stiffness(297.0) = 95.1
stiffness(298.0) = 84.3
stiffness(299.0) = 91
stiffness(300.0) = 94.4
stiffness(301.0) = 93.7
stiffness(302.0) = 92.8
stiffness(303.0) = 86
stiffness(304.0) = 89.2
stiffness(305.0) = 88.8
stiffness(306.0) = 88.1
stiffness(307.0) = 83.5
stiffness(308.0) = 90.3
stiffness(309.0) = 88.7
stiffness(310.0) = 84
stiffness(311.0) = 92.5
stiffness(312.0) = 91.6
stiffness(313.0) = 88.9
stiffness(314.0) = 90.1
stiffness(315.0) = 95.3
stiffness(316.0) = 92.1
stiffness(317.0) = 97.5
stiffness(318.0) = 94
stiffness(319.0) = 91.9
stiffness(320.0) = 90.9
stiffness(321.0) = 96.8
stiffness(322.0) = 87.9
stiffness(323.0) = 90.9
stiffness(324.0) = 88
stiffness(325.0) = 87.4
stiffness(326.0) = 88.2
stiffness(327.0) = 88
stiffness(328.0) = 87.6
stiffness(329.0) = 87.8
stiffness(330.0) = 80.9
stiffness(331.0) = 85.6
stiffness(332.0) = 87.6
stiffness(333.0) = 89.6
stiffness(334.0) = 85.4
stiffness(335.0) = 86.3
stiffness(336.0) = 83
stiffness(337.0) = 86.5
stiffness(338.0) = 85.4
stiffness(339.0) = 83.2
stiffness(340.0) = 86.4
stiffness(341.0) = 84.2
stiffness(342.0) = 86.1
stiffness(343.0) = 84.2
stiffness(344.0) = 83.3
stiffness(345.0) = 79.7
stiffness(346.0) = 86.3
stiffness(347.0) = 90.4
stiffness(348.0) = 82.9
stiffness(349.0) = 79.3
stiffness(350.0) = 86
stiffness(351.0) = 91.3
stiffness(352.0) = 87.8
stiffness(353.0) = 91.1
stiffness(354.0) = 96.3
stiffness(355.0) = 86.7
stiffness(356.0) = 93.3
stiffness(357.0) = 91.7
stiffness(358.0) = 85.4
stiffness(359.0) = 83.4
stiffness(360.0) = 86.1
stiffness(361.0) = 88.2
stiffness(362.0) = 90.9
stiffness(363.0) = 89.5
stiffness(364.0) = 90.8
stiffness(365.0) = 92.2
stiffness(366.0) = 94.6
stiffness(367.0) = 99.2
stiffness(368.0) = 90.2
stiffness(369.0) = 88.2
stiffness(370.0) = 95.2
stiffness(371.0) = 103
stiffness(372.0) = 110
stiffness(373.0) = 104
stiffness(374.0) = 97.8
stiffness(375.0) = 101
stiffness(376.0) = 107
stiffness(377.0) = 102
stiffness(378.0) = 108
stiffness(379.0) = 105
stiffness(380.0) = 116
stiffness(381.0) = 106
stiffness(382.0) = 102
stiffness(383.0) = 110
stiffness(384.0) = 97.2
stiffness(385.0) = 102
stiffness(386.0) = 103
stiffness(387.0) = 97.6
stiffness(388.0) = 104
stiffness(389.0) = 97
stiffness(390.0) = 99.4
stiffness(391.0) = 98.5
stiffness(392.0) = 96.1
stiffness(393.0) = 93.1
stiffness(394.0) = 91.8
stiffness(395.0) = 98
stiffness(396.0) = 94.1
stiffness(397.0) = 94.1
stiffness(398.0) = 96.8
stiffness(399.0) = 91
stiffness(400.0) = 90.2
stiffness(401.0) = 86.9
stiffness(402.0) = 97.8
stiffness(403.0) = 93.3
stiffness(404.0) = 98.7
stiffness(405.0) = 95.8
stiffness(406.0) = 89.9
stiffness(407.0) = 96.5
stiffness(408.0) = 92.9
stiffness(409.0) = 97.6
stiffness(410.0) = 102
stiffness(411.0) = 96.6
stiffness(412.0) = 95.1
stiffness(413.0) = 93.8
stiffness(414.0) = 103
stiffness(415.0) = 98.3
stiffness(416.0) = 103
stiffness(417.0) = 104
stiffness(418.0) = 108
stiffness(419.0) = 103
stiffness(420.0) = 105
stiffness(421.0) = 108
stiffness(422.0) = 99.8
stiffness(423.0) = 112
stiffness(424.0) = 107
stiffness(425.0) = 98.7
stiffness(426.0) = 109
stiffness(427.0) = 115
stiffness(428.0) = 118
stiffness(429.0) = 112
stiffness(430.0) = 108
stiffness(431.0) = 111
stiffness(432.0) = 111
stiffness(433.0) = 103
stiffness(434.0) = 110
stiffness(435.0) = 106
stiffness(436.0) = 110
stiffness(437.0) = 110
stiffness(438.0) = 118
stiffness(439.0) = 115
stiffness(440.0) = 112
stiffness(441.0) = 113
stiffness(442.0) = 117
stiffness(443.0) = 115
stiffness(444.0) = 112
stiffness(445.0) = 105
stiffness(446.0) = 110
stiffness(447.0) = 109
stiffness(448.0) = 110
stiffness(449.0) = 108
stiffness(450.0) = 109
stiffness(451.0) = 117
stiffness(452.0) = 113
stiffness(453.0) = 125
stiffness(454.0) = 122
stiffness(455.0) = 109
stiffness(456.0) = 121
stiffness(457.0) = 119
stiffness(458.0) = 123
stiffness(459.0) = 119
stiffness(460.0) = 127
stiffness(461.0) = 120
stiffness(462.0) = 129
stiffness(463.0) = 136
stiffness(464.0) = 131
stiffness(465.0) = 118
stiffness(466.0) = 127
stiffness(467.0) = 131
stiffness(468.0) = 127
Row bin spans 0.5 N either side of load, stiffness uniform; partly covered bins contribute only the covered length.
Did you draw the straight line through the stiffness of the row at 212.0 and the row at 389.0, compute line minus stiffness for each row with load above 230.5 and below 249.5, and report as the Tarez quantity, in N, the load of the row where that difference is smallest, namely 238.0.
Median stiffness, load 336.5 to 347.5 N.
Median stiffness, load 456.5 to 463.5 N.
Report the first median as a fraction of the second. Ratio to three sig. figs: 0.694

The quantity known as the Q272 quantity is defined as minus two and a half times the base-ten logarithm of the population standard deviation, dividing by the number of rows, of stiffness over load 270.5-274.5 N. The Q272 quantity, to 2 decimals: -1.21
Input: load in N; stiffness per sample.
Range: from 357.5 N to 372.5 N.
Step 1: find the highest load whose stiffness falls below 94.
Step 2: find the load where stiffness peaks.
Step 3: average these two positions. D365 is 370.5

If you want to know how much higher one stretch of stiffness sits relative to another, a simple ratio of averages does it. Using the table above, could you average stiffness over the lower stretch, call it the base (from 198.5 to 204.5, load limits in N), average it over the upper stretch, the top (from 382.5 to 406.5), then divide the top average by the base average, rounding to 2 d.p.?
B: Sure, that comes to 0.90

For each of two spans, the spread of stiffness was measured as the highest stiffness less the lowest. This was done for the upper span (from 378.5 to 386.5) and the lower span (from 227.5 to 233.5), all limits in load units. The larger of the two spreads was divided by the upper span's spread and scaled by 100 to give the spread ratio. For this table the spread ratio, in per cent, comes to 119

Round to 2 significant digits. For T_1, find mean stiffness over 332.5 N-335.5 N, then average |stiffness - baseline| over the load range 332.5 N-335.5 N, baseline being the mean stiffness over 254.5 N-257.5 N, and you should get 1.8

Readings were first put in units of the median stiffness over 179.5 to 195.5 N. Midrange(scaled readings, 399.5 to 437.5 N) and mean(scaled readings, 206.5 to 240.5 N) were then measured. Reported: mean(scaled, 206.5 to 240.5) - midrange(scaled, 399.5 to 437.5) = -0.22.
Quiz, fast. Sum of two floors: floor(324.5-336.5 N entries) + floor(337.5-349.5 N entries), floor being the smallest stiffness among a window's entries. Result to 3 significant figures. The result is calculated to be 160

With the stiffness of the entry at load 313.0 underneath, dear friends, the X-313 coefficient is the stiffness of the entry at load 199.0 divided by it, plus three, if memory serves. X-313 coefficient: 4.15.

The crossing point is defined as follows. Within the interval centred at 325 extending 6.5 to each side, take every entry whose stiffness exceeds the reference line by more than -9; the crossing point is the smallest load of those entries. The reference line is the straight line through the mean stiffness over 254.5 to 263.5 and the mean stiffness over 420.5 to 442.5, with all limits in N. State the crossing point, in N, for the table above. 319.0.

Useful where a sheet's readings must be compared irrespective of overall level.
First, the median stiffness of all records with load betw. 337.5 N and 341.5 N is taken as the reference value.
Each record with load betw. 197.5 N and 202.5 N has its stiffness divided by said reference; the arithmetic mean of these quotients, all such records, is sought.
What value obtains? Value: 1.3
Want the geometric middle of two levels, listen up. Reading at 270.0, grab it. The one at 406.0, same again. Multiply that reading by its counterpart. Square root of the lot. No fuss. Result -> 90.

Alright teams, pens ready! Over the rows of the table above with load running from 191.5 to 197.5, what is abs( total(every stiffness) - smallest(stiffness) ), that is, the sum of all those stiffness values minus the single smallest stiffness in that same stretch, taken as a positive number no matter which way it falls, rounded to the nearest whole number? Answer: 533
